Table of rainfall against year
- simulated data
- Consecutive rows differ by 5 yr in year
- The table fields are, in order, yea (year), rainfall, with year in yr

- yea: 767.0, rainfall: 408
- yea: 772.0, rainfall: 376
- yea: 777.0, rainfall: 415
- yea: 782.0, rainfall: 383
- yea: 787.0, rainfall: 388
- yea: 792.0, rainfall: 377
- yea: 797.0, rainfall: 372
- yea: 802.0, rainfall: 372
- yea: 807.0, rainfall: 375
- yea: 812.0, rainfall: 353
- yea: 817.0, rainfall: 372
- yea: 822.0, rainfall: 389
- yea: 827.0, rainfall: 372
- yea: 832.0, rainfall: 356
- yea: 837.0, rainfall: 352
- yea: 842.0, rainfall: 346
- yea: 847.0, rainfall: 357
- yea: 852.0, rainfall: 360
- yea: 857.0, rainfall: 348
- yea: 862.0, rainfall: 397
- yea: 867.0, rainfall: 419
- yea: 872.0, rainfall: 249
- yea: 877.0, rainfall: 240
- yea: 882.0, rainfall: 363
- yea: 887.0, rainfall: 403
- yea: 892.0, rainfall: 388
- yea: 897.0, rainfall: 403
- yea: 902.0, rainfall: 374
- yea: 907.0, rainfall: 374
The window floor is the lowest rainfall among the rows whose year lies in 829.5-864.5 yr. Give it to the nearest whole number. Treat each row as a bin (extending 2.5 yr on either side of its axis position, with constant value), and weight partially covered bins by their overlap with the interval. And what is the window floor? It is 346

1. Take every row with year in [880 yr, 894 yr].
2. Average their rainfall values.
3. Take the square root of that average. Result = 19.6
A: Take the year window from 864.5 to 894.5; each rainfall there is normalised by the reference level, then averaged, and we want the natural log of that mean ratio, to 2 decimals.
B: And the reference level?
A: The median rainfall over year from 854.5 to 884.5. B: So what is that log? -0.03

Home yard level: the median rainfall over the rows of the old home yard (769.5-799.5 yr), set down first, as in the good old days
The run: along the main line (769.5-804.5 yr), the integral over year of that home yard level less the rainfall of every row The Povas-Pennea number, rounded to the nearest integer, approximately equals -115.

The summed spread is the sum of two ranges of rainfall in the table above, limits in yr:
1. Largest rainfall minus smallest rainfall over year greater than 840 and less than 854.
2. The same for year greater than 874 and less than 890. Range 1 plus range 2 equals 177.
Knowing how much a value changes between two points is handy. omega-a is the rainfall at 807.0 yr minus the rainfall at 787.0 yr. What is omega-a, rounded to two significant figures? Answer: -13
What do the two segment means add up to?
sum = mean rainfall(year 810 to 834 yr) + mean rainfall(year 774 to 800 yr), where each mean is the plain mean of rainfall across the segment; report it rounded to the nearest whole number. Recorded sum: 755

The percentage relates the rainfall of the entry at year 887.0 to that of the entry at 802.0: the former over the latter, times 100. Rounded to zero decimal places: 108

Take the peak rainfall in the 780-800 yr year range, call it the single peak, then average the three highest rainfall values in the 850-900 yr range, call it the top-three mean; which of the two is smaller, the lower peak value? 388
